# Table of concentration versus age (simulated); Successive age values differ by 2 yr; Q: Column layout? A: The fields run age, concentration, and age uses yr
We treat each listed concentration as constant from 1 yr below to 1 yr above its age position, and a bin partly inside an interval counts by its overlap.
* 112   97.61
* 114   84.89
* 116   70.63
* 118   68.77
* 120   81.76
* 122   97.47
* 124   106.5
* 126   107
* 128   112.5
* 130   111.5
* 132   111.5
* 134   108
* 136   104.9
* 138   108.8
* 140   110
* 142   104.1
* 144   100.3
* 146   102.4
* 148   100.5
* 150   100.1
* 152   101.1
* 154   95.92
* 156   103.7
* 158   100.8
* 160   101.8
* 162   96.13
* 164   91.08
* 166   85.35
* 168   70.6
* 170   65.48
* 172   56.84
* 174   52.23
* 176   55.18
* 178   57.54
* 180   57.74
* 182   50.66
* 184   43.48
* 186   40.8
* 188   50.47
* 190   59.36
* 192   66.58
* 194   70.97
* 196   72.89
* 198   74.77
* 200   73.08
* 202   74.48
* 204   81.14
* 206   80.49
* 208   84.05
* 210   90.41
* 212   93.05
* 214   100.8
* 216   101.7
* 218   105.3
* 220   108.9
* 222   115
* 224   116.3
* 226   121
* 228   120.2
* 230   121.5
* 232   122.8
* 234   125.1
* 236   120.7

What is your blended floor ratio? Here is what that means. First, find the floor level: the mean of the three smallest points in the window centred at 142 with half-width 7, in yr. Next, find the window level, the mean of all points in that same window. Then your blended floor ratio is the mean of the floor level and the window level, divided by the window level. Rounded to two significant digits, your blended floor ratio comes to 0.98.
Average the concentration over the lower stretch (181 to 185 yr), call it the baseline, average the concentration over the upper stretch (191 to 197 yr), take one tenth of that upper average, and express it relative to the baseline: 0.15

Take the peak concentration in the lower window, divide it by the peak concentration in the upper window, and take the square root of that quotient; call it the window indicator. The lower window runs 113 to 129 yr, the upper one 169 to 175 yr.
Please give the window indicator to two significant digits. 1.3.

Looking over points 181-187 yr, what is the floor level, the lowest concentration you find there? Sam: 40.8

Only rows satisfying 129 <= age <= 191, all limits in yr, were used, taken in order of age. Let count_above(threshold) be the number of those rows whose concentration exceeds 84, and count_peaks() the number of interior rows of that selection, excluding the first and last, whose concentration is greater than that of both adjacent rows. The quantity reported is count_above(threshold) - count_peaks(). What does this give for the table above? 13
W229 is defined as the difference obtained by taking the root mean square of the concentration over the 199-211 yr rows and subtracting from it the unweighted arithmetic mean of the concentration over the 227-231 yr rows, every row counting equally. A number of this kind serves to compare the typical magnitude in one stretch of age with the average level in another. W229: -40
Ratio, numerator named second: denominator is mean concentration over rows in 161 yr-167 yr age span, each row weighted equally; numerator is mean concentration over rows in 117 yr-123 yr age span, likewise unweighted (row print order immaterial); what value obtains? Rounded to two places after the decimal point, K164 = 0.91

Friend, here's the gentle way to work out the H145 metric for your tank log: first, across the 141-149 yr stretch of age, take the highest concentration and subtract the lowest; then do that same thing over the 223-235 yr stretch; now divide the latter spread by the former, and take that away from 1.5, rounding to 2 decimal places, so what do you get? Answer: -0.82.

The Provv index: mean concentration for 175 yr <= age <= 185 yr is 53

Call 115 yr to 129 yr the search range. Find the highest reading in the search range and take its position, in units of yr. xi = 128 yr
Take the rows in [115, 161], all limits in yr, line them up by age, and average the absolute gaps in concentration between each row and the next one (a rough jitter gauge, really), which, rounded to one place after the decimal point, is 4.1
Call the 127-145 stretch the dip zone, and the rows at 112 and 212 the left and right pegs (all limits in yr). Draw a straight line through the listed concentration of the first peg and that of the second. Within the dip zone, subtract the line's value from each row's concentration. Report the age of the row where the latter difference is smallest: 144 yr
